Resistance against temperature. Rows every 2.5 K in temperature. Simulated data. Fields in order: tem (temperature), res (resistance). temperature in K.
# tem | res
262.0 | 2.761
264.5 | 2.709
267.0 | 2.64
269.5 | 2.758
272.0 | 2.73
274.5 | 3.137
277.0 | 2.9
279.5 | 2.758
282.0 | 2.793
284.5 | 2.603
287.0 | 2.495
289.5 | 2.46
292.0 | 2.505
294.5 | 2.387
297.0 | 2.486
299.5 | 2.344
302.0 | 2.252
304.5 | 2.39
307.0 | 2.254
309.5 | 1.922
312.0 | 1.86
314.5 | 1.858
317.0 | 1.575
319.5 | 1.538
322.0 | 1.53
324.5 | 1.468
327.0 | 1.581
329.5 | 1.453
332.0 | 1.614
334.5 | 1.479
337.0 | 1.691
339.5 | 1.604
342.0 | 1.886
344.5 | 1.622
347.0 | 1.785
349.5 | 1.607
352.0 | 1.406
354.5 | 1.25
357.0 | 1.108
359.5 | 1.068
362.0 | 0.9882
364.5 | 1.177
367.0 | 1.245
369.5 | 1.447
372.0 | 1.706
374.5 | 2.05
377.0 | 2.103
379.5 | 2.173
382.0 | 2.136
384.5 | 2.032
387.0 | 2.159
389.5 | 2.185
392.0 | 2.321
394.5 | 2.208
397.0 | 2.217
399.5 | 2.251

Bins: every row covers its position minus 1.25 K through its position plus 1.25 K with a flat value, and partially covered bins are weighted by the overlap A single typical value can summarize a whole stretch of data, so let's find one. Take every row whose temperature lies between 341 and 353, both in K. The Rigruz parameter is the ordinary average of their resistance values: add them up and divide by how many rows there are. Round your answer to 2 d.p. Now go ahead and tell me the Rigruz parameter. 1.66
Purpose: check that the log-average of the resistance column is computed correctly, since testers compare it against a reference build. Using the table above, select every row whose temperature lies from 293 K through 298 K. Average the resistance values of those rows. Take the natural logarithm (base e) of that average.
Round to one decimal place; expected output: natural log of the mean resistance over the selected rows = 0.9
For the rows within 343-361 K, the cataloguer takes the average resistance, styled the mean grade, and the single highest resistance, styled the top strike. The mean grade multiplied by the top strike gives 2.5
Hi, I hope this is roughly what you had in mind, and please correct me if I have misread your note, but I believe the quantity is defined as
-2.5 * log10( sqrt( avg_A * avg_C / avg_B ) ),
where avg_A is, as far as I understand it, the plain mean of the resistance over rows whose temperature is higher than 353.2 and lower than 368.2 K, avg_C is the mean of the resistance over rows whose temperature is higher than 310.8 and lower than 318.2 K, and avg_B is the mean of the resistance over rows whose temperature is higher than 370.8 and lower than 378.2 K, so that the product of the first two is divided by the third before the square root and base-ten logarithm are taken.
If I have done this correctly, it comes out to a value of -0.02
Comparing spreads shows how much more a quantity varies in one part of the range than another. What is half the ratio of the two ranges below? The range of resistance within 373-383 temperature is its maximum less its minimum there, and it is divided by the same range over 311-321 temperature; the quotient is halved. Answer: 0.19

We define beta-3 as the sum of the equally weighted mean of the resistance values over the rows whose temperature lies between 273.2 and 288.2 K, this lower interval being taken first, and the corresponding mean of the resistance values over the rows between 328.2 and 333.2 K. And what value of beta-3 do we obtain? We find 4.3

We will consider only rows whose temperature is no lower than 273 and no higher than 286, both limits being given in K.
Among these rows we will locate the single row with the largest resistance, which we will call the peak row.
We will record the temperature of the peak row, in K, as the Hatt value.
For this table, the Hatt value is 274.5 K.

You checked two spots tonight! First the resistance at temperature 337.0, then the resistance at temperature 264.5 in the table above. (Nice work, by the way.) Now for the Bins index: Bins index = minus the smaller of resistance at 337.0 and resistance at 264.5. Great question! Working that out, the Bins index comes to -1.69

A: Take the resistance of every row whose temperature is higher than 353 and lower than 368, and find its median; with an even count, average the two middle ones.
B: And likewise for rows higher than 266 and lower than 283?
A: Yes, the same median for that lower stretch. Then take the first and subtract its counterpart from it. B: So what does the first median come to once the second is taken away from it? -1.6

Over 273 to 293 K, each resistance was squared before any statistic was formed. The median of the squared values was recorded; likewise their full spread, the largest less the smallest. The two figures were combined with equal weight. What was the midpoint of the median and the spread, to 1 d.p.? 5.5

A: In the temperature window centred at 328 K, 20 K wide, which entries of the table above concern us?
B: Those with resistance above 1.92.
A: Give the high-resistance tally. 0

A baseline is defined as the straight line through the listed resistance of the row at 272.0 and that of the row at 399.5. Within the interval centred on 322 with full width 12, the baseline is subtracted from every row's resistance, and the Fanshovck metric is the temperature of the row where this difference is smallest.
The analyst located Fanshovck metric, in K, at 324.5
